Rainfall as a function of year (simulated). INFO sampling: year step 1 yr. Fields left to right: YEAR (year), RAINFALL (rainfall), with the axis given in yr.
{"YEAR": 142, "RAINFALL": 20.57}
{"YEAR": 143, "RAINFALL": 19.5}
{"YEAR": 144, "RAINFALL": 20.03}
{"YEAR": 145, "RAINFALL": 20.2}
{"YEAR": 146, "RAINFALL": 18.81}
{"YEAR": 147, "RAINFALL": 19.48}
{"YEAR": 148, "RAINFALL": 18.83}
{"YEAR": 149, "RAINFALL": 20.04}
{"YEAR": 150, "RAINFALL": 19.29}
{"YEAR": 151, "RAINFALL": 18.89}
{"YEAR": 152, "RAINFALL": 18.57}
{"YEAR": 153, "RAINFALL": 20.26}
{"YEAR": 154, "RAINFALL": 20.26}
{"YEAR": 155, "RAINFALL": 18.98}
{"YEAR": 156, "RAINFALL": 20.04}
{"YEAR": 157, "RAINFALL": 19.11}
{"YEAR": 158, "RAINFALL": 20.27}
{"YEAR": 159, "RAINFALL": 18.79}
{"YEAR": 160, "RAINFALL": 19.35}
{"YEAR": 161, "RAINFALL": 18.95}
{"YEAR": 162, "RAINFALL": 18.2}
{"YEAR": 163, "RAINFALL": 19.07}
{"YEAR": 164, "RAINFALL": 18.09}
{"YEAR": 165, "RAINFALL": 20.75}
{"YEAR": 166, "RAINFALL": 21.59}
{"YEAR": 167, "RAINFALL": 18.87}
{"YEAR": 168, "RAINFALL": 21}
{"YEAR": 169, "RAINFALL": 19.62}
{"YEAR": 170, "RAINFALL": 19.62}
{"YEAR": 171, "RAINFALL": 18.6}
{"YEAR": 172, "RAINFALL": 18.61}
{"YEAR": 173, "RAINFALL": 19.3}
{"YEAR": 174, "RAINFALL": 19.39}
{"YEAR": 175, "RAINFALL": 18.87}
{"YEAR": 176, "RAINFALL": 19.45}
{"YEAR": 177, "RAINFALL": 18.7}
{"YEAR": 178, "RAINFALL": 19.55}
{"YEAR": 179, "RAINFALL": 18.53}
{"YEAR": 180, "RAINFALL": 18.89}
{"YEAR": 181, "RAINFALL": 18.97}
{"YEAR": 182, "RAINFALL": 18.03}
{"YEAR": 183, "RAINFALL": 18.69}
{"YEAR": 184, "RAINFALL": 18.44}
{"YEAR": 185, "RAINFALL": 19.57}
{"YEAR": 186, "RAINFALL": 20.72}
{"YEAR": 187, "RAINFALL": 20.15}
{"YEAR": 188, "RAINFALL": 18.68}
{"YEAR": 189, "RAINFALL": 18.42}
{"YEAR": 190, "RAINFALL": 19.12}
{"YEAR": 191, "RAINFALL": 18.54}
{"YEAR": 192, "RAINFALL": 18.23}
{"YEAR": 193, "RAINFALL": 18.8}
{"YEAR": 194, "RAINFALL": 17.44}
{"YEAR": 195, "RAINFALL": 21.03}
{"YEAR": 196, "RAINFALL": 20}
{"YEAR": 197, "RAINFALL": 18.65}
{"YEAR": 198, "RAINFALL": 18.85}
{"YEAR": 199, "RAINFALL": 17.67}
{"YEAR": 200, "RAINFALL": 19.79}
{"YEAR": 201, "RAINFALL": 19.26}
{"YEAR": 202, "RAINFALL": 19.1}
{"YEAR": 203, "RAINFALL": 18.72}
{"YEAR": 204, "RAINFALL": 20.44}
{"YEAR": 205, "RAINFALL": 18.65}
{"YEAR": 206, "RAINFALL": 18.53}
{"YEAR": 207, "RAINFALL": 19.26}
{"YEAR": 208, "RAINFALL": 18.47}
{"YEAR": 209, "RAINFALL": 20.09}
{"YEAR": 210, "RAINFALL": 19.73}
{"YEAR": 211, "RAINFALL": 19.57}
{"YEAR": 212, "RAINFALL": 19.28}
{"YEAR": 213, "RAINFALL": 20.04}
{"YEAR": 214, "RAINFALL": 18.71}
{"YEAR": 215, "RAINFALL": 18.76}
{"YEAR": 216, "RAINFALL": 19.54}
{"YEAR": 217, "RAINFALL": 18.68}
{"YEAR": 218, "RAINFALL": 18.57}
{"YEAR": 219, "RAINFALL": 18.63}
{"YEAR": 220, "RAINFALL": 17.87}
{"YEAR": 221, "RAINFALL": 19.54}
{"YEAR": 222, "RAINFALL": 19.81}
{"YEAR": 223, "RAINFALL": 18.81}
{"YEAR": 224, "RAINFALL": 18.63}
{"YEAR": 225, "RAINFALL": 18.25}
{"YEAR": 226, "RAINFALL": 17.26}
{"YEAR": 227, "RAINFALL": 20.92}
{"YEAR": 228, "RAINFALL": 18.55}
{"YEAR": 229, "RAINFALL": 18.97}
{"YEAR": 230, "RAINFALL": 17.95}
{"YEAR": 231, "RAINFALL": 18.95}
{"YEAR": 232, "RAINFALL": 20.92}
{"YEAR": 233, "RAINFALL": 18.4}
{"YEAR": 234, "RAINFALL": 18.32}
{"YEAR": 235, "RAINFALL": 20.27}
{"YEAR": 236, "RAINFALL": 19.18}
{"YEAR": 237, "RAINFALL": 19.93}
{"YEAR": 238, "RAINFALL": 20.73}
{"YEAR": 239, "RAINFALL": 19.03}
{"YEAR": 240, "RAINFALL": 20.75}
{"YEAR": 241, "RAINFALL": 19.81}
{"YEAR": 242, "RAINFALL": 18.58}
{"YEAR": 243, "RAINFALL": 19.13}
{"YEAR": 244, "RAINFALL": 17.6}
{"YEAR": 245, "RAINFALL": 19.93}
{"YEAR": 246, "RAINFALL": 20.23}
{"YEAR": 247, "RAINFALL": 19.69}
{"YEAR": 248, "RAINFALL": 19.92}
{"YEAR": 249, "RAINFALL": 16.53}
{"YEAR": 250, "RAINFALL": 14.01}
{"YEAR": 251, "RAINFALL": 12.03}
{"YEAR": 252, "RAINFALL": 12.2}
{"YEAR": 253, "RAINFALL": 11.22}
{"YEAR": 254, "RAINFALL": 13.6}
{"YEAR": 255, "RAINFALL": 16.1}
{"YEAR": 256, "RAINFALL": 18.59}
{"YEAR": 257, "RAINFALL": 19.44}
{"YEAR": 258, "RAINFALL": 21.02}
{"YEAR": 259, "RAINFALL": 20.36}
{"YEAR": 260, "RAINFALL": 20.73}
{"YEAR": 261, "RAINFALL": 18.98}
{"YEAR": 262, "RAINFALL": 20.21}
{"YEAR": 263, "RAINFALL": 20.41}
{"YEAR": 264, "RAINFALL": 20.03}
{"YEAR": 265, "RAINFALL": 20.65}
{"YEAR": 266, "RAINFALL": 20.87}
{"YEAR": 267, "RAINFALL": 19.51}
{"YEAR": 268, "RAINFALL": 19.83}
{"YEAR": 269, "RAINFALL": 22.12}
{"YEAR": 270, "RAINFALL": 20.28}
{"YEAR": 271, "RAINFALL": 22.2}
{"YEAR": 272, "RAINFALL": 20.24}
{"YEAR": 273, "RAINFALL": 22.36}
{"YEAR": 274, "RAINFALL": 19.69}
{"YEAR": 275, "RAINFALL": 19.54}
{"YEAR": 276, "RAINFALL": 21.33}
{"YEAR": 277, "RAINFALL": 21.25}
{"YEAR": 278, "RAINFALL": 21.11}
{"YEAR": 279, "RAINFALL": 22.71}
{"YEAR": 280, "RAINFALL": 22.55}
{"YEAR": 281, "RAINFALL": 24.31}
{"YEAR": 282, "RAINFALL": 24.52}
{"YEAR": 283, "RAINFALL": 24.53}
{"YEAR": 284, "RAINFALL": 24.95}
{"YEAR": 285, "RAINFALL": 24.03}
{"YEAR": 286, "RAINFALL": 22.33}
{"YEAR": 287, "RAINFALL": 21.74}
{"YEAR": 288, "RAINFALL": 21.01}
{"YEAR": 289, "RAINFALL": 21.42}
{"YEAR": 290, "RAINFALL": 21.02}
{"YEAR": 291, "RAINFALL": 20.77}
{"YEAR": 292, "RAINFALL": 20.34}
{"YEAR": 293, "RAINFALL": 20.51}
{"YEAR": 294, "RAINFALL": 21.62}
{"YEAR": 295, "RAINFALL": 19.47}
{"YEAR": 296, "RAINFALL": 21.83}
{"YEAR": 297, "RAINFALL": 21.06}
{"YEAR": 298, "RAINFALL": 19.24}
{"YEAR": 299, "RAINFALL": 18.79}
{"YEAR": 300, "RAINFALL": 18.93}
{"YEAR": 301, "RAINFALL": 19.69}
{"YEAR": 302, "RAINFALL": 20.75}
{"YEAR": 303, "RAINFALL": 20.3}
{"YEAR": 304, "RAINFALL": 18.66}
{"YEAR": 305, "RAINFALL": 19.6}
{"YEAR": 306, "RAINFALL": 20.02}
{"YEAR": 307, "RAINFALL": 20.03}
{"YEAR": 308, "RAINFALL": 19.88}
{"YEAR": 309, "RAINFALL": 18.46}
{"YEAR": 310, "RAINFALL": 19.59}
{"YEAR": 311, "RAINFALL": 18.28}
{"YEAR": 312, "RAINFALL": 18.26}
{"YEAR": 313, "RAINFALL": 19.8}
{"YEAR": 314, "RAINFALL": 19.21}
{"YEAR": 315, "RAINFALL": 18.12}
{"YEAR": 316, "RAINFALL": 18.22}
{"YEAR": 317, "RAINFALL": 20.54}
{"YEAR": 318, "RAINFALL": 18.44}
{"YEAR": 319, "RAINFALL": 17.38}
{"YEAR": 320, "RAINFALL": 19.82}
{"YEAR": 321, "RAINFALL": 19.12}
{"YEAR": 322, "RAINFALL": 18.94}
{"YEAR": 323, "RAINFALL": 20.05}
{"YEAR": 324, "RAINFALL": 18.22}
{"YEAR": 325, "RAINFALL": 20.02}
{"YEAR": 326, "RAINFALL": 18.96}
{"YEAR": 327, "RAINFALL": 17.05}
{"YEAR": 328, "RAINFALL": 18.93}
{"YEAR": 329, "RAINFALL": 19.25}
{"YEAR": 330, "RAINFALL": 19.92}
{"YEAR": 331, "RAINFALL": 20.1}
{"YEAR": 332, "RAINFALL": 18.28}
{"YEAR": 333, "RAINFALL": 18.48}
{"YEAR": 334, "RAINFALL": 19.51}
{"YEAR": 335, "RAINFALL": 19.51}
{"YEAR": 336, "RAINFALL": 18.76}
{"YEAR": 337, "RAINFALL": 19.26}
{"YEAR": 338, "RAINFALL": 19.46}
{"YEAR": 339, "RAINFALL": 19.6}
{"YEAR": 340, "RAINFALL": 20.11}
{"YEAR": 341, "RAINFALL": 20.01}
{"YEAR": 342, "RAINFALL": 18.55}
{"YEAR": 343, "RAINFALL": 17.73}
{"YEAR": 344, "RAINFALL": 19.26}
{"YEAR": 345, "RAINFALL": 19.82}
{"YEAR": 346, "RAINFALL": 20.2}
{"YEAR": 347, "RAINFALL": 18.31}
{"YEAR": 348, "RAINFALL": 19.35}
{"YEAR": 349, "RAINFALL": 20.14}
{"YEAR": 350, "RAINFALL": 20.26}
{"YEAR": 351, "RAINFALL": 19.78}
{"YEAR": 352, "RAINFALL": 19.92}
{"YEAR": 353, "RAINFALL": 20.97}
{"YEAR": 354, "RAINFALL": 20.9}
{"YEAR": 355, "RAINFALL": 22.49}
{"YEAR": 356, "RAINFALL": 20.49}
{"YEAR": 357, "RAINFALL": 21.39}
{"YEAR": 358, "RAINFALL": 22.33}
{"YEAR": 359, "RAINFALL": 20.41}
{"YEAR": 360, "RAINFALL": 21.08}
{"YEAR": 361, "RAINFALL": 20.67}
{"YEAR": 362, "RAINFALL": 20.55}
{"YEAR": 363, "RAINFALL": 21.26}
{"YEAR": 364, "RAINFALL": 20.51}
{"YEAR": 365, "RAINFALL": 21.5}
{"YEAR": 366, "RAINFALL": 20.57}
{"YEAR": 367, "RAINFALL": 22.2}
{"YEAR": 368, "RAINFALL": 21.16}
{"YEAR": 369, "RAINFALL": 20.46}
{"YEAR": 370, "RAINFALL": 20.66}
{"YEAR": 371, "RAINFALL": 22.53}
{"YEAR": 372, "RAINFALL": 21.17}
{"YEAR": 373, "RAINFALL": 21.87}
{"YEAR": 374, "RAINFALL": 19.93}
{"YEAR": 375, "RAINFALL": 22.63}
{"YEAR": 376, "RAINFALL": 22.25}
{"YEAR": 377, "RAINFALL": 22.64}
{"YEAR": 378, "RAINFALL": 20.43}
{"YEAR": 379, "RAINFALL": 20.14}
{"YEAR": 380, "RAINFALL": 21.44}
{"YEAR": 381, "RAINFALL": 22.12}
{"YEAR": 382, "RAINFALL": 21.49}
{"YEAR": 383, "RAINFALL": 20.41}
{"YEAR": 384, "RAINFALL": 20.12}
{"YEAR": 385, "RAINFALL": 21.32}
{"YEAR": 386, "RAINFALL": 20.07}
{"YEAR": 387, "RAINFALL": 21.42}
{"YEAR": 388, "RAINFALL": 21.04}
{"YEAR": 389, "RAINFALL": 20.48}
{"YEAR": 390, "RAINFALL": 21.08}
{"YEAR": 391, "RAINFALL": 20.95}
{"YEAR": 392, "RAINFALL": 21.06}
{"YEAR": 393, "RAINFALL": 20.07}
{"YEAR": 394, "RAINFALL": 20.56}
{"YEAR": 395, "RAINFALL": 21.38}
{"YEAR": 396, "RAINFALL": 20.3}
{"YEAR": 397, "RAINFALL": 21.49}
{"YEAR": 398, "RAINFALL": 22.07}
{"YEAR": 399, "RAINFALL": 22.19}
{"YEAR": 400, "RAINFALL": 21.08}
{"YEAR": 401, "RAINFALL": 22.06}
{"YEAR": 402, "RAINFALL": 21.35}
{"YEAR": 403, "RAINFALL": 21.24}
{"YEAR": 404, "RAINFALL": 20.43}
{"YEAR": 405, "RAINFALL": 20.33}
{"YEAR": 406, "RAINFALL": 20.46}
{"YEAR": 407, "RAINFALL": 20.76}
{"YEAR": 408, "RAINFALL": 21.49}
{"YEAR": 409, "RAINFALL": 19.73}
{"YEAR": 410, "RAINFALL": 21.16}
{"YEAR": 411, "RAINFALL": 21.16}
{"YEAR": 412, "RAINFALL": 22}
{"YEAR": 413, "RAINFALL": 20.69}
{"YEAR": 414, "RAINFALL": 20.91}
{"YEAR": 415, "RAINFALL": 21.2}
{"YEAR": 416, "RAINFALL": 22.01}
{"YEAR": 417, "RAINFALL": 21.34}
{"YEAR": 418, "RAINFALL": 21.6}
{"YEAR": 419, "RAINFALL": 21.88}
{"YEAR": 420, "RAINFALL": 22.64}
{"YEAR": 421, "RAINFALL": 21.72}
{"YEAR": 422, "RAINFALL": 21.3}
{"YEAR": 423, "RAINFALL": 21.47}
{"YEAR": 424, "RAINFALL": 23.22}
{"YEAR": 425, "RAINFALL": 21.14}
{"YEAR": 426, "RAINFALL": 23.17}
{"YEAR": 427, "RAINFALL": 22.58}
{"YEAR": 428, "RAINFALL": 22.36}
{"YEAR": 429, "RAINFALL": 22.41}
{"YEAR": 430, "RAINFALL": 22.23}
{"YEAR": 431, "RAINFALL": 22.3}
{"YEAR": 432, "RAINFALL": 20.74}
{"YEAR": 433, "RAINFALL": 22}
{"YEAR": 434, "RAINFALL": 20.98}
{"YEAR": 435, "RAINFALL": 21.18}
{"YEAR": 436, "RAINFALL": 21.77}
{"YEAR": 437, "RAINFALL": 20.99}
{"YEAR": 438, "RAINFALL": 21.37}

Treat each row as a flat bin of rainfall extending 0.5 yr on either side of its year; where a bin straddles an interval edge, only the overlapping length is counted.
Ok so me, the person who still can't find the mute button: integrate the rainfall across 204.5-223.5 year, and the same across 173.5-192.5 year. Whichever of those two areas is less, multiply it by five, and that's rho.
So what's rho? 1805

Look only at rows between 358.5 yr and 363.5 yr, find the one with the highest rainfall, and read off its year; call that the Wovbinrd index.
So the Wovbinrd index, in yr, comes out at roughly 363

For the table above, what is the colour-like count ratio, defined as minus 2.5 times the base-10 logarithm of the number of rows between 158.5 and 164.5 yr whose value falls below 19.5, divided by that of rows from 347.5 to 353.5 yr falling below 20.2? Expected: -0.4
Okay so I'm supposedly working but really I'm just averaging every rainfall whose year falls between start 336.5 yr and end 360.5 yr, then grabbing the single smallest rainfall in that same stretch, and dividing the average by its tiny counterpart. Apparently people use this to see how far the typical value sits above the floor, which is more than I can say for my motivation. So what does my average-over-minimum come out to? 1.13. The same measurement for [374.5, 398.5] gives 1.05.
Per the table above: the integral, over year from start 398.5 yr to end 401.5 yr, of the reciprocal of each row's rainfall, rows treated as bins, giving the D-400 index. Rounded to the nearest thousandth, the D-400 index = 0.138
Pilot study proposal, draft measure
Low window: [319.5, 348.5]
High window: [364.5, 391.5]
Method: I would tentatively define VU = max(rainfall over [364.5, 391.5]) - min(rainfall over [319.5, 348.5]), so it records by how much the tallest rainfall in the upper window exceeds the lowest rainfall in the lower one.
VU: 5.6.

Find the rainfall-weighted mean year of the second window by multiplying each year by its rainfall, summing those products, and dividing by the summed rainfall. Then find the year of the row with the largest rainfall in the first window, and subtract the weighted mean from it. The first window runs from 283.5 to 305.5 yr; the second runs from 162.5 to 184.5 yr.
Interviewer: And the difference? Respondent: 110.6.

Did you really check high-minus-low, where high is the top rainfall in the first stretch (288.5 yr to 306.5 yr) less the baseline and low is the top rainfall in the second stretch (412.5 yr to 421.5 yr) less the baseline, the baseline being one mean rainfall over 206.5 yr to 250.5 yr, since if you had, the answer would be -0.8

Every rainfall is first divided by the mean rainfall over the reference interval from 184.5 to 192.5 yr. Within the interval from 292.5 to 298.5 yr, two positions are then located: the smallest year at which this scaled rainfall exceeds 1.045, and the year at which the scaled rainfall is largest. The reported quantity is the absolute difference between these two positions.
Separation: 3 yr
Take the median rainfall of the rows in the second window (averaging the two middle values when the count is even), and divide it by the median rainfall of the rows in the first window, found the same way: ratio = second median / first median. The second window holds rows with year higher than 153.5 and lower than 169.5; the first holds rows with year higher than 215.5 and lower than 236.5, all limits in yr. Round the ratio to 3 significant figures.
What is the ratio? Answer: 1.03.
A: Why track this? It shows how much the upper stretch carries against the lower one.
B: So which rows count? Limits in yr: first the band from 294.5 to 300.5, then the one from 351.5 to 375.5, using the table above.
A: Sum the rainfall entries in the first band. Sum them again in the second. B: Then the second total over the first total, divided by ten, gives 0.43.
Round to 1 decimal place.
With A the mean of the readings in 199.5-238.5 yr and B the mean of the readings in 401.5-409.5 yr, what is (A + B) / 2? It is 19.9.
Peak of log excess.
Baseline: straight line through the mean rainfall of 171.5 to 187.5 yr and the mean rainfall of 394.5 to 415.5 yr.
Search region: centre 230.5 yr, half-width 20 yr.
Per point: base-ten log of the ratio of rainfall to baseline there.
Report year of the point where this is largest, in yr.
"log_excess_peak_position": 227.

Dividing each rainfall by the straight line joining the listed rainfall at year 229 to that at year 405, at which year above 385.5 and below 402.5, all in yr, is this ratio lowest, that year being 393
